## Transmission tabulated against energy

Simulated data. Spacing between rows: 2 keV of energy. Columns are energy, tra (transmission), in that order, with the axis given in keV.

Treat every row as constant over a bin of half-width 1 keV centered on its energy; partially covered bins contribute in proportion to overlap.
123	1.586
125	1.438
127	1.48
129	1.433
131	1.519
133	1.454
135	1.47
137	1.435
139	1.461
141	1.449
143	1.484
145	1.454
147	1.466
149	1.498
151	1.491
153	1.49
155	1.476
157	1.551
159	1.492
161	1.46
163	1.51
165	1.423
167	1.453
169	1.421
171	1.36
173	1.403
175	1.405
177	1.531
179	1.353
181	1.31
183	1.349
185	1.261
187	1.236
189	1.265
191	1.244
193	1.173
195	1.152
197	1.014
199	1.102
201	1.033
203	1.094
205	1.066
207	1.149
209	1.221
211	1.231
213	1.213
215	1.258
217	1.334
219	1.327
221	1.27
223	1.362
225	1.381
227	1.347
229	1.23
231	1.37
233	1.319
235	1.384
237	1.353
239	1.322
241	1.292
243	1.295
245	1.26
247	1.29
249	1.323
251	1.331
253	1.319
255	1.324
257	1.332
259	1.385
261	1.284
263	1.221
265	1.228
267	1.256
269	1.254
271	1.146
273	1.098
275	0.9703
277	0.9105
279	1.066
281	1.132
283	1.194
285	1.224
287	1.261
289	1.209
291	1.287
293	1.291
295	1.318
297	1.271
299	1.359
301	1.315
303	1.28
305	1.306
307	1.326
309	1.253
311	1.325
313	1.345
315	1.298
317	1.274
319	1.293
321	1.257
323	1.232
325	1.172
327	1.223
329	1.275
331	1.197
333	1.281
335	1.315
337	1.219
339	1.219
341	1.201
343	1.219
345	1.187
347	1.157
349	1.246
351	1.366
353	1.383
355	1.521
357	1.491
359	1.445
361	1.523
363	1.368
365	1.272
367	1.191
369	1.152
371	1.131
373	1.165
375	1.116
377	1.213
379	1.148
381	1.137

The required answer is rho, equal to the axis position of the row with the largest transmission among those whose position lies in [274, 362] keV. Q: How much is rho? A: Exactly 361 keV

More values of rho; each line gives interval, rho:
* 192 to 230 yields 225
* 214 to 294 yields 259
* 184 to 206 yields 189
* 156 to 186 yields 157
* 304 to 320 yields 313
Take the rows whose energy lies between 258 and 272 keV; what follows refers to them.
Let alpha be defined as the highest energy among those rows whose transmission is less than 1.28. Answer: 271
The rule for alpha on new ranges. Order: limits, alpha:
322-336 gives 331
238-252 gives 245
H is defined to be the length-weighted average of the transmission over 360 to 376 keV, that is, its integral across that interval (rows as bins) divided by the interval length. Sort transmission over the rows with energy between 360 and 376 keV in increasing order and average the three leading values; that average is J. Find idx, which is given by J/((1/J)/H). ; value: 1.6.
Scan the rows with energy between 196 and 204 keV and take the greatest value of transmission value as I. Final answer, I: 1.102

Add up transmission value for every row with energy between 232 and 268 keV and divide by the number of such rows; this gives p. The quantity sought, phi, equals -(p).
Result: -1.31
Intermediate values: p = 1.31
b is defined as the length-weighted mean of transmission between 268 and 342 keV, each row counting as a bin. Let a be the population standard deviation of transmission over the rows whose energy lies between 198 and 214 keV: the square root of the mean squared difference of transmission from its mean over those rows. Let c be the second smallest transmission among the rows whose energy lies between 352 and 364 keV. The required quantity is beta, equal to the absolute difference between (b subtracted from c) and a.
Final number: 0.08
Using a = 0.071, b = 1.23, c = 1.383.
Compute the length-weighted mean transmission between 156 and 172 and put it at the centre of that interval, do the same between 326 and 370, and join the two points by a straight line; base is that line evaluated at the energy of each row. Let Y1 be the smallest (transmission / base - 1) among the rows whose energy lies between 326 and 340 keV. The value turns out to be -0.09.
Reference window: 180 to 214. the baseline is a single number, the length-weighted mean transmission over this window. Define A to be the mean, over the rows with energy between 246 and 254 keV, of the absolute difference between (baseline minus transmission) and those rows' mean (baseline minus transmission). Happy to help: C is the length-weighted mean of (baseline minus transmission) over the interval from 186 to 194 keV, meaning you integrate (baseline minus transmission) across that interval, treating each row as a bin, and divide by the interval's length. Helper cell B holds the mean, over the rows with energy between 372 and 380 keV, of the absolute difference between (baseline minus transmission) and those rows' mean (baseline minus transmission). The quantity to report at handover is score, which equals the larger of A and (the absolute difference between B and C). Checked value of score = 0.07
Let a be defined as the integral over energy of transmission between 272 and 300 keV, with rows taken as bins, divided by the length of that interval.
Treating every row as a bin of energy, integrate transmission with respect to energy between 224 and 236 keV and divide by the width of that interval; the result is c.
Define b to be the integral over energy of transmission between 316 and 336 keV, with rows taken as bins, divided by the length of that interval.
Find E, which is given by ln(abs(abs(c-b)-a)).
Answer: 0.09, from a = 1.19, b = 1.25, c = 1.34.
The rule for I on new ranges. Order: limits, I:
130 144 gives 1.519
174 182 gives 1.531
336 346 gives 1.219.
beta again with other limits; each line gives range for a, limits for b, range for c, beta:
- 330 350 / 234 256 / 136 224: 0.33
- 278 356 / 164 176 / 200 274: 0.42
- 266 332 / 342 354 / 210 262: 0.13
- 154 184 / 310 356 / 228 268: 0.11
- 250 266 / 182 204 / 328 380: 0.10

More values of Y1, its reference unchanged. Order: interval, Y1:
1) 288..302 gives -0.10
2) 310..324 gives -0.06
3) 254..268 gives -0.11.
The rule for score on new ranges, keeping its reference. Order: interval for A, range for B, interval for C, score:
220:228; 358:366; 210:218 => 0.16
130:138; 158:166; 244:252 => 0.15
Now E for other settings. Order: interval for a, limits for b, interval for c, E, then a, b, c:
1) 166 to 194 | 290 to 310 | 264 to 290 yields 0.17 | 1.34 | 1.30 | 1.15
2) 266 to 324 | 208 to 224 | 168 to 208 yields 0.18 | 1.23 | 1.28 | 1.25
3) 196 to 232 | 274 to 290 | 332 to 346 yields 0.10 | 1.22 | 1.12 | 1.23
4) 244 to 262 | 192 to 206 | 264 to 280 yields 0.26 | 1.32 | 1.09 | 1.12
